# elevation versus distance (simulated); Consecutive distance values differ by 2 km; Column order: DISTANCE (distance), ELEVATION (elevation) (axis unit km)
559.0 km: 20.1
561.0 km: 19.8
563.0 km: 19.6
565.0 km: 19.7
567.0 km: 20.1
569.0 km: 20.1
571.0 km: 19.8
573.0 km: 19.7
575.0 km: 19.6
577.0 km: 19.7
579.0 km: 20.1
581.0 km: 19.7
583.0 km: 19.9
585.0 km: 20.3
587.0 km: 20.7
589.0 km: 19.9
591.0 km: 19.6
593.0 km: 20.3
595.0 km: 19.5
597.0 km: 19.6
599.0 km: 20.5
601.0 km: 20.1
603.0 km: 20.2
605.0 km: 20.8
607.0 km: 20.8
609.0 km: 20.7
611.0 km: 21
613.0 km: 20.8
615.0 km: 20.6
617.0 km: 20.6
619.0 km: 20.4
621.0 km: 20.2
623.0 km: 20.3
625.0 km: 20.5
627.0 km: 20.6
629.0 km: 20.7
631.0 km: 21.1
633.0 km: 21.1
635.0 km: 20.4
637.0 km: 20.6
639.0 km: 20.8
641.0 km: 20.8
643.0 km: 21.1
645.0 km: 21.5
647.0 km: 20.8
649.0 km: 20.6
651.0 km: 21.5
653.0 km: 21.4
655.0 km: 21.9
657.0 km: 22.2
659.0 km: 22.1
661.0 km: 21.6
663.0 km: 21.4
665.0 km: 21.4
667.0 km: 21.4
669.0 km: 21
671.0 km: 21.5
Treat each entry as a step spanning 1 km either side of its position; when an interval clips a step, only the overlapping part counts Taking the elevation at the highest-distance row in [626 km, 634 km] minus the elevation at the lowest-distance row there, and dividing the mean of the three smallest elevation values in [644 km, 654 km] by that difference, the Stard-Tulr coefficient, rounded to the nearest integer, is 42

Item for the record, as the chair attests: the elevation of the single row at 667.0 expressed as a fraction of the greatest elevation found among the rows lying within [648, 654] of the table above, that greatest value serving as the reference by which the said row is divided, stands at 1.00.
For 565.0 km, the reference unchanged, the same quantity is 0.92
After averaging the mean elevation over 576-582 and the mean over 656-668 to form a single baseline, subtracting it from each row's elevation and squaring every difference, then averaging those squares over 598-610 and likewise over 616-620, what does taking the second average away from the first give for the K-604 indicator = 0.1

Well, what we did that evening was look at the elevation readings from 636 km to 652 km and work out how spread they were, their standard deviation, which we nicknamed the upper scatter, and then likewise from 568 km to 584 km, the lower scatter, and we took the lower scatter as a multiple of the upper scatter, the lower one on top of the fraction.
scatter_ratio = 0.5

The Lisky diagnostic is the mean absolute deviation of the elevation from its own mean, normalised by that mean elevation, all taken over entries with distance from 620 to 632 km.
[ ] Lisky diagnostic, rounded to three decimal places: 0.011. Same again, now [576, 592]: 0.014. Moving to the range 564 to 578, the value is 0.008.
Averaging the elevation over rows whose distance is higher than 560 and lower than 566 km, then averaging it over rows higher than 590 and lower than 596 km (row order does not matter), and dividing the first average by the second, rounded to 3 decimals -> 0.995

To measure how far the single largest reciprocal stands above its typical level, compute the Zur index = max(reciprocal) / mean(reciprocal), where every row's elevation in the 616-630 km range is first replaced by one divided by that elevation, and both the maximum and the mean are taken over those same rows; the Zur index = 1.01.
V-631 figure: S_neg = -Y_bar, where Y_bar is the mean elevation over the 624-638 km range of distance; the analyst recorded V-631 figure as -20.7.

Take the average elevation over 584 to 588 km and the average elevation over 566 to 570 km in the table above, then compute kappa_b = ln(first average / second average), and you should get 0.02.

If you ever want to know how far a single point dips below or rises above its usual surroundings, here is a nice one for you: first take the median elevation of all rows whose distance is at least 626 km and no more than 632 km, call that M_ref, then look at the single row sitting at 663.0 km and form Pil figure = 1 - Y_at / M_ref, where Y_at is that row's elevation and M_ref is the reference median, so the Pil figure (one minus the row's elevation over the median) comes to -0.034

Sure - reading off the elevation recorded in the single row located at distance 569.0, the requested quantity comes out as 20.1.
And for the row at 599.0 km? 20.5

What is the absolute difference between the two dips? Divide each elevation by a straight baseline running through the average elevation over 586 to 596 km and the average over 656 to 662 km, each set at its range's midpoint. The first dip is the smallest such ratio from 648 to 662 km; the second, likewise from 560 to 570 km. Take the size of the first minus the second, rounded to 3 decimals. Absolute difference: 0.071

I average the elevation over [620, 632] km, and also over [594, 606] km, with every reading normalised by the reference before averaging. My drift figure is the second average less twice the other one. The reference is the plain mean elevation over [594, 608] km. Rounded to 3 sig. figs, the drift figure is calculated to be -1.04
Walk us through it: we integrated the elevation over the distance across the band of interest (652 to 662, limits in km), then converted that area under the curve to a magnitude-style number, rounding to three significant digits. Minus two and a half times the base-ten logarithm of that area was -5.85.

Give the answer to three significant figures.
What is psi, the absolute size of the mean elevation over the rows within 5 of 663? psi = 21.6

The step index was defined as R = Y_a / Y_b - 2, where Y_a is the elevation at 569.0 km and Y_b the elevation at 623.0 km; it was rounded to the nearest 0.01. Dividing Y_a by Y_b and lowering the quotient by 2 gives -1.01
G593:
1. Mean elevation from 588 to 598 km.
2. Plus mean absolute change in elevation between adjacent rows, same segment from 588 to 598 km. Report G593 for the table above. 20.3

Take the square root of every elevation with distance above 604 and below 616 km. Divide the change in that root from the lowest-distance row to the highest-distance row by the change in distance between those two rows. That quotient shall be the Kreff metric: -0.0022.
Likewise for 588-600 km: 0.0067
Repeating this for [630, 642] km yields -0.0033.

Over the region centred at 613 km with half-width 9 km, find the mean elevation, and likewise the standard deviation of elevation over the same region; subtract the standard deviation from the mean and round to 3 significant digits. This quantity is 20.4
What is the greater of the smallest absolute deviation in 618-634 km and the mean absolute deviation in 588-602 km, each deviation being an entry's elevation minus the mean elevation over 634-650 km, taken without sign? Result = 0.90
